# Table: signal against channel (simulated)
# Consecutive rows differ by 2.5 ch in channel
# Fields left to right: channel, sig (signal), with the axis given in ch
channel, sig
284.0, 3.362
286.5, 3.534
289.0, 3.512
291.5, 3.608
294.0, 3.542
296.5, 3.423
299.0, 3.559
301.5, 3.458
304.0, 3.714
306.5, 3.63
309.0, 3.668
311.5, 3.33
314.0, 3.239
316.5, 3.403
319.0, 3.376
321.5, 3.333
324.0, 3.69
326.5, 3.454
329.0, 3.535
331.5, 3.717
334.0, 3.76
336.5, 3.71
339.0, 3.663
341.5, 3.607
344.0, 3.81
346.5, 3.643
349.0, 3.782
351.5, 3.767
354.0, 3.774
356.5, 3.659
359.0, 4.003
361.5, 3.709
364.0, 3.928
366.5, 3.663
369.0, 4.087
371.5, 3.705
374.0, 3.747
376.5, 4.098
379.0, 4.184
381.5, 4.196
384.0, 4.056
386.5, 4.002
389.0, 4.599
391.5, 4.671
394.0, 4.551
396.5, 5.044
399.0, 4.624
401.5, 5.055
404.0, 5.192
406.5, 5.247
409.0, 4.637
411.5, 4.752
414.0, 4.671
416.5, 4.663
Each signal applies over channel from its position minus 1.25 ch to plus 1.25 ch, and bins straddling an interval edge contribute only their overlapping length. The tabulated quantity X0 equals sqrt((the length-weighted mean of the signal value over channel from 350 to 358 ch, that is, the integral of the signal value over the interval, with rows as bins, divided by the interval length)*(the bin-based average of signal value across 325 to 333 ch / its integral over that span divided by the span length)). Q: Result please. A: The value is 3.66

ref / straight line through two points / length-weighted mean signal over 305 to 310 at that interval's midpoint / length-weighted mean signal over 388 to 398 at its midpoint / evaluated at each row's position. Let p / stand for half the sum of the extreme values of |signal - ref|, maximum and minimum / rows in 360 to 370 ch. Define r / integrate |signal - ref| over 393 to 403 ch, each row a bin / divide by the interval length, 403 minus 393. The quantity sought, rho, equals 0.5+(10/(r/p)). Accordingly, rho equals 25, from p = 0.53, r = 0.22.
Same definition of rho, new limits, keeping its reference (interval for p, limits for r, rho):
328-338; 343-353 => 8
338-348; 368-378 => 8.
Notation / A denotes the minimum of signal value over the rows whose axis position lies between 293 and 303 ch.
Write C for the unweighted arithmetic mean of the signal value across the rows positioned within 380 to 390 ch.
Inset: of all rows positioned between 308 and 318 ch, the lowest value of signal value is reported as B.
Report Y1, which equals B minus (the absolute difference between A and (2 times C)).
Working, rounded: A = 3.423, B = 3.239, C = 4.2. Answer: -1.8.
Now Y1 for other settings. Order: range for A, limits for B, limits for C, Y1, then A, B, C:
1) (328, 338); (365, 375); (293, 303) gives 0.2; 3.535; 3.663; 3.5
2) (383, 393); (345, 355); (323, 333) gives 0.4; 4.002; 3.643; 3.6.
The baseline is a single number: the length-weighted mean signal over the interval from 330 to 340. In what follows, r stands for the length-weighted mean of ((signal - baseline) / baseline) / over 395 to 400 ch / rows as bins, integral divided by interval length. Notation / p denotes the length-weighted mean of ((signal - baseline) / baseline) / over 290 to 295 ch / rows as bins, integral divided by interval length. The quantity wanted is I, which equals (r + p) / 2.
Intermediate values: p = -0.04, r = 0.30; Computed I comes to 0.13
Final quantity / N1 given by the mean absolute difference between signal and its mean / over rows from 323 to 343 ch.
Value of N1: 0.08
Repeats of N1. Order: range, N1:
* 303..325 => 0.17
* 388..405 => 0.24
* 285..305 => 0.06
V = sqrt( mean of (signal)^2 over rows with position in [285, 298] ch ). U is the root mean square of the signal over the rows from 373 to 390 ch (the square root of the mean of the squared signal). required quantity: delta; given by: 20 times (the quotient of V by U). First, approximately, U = 4.13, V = 3.52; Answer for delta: 17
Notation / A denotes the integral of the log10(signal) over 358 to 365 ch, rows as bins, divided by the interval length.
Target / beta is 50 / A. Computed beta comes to 85.0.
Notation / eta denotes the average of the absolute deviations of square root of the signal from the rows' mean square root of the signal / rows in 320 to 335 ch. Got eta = 0.037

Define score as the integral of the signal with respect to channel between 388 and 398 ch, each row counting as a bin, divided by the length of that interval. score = 4.7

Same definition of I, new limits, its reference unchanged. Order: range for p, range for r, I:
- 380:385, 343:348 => 0.06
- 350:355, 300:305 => -0.01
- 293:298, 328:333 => -0.04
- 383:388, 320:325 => 0.02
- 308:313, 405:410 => 0.14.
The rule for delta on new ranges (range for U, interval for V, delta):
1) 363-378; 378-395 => 22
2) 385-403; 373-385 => 17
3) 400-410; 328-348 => 15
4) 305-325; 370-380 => 23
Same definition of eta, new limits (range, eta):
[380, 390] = 0.046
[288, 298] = 0.014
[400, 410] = 0.045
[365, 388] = 0.045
